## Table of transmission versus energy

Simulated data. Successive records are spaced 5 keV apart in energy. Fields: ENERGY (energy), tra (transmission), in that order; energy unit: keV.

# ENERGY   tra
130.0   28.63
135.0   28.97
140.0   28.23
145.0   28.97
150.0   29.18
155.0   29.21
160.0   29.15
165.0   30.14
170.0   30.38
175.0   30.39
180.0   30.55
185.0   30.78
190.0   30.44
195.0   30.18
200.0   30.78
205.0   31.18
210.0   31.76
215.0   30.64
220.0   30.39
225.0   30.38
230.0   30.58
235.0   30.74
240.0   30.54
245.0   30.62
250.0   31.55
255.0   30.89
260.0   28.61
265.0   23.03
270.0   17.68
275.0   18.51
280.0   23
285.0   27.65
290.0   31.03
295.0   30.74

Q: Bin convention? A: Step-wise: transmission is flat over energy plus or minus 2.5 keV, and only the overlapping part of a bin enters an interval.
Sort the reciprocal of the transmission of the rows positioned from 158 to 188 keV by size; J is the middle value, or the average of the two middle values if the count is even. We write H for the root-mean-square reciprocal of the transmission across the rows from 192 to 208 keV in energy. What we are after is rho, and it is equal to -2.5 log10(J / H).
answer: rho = -0.01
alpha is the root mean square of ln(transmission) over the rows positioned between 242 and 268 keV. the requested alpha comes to 3.36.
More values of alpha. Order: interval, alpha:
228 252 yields 3.43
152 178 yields 3.40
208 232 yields 3.43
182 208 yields 3.42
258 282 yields 3.09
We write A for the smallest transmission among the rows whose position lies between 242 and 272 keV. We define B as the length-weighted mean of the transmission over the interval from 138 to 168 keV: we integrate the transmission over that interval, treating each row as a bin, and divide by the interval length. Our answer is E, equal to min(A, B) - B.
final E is -11.5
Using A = 17.68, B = 29.2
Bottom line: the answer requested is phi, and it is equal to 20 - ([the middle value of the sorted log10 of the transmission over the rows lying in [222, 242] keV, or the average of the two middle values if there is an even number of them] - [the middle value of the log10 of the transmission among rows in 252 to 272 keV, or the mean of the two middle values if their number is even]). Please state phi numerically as 19.9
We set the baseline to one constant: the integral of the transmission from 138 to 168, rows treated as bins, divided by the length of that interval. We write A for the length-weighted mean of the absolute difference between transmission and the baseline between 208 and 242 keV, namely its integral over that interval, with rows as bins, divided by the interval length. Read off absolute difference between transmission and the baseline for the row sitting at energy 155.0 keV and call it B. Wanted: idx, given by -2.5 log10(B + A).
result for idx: -0.5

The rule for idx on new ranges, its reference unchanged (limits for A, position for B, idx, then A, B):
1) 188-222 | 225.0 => -1.1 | 1.6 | 1.2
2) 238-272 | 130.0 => -1.5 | 3.5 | 0.6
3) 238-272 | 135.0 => -1.4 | 3.5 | 0.2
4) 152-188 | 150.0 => 0.1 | 0.9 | 0.0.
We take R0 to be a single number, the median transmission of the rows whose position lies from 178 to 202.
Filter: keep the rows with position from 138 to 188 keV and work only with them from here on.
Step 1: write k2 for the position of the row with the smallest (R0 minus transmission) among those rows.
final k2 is 185.0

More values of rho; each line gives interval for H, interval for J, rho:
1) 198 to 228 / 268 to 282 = -0.55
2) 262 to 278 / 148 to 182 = 0.48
